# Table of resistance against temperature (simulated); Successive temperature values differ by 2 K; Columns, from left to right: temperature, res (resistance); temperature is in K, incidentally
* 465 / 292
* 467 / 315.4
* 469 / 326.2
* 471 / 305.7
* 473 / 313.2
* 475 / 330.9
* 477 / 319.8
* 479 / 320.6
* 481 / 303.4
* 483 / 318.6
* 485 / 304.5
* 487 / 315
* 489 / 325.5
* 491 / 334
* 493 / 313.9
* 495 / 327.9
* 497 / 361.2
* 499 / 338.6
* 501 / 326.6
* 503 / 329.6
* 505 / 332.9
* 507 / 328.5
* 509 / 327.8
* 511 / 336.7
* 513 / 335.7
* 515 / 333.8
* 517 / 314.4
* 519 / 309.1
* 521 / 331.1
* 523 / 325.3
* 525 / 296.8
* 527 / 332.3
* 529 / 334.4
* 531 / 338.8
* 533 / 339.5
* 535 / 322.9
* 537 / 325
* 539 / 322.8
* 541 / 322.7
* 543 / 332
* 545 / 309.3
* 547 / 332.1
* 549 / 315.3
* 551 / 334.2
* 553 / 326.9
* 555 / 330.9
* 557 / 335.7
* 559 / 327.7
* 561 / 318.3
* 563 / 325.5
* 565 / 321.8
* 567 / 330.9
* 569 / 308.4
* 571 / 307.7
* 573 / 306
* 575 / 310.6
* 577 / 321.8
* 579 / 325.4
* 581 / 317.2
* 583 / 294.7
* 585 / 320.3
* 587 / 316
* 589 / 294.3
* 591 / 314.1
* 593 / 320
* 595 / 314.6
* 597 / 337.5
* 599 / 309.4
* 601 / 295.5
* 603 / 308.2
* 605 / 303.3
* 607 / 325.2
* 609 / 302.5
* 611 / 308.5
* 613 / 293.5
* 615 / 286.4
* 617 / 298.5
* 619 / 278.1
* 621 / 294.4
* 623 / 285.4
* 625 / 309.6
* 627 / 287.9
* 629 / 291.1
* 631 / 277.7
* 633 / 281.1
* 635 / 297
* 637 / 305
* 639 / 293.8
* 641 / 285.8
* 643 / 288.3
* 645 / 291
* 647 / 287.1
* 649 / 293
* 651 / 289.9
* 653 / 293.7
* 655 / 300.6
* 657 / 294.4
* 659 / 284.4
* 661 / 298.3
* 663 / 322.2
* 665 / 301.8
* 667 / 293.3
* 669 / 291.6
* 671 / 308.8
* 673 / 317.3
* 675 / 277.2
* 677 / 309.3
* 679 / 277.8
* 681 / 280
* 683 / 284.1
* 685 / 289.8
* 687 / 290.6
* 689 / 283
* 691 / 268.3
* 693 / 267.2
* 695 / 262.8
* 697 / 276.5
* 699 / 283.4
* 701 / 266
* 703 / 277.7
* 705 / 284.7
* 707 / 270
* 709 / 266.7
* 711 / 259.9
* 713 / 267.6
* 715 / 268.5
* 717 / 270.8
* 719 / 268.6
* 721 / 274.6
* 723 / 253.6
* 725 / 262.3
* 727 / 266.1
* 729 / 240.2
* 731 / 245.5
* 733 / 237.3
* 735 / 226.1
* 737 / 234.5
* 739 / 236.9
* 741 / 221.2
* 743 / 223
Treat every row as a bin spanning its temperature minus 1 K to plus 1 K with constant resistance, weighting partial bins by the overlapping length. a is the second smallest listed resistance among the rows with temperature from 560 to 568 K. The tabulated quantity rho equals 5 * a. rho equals 1609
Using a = 321.8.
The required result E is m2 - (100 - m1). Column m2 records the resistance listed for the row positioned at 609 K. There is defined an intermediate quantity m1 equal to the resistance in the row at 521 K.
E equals 534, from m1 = 331.1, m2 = 302.5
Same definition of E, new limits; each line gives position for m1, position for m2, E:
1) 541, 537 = 548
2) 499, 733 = 476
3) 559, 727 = 494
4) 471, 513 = 541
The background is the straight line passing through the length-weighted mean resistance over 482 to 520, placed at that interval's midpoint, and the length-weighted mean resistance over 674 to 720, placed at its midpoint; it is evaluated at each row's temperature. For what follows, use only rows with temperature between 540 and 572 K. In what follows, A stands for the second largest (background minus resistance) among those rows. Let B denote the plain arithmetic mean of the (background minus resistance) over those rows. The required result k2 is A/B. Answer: 0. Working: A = 1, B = -11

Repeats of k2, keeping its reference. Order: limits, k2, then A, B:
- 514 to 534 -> -3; 13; -4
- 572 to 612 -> -1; 10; -9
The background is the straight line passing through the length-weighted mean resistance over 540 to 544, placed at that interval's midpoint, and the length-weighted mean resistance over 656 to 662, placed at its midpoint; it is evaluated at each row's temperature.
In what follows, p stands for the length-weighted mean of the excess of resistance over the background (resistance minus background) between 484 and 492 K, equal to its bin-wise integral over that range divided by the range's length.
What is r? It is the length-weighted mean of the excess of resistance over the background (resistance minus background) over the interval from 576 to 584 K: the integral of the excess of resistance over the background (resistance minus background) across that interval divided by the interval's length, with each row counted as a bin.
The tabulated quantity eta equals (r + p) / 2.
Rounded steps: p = -24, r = -1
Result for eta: -12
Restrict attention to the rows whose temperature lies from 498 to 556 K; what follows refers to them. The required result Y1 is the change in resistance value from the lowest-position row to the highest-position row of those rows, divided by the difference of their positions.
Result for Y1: -0.14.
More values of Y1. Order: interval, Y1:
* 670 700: -0.91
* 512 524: -1.04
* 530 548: -0.42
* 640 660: -0.08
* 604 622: -0.56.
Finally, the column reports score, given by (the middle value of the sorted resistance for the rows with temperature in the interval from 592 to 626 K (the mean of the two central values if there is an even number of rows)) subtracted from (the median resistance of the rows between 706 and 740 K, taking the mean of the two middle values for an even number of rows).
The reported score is -41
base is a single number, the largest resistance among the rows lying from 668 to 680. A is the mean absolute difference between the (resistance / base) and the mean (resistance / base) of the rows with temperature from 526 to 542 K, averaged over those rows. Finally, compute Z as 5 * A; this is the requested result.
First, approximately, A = 0.020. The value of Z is 0.102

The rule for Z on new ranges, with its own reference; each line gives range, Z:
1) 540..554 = 0.120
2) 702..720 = 0.076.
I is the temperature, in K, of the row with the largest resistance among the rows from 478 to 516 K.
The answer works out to 497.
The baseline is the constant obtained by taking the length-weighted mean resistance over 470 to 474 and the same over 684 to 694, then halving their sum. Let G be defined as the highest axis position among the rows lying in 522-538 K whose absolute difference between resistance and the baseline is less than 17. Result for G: 525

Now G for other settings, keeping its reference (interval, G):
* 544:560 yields 545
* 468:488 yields 485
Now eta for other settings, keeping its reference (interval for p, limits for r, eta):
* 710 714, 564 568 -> -3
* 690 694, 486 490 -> -19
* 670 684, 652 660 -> 3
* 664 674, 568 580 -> 4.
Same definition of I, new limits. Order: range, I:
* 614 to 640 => 625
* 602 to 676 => 607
